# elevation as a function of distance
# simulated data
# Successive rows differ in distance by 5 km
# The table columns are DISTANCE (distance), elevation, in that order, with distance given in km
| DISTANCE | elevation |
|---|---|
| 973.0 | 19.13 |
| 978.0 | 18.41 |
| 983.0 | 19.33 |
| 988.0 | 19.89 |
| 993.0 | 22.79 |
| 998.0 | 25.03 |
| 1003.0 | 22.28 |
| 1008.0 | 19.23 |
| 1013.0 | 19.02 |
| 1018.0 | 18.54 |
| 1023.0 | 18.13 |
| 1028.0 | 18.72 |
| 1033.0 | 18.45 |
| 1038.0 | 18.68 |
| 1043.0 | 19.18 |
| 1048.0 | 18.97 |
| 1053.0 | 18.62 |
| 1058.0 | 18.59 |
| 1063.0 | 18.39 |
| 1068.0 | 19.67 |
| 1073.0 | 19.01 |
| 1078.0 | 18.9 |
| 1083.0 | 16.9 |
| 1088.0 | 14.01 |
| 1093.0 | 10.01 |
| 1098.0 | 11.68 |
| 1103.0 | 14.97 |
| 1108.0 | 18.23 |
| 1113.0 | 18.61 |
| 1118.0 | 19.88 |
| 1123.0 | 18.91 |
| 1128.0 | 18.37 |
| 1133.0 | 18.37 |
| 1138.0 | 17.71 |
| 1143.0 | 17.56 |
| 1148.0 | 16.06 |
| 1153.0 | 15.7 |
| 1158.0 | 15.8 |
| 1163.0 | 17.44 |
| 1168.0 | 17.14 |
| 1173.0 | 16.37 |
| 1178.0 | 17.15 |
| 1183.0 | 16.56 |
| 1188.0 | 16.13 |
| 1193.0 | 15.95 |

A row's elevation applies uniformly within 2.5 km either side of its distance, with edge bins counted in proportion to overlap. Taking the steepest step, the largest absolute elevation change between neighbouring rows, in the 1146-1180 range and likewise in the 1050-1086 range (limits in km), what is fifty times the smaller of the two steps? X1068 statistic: 82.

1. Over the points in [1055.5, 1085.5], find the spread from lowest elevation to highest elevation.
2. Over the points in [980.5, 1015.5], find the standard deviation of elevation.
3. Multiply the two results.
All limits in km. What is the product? 6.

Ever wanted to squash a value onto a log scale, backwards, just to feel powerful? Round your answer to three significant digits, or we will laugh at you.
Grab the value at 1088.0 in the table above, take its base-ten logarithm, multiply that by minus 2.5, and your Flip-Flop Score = -2.87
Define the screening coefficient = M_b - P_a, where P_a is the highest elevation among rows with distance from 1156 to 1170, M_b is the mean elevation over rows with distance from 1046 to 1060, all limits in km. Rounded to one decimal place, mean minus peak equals 1.3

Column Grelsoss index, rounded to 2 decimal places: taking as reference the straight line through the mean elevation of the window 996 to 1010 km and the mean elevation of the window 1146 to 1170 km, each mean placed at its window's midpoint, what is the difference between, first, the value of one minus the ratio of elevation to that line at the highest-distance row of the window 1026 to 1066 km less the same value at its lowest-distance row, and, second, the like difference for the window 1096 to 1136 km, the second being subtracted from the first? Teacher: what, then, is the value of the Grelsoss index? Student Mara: 0.39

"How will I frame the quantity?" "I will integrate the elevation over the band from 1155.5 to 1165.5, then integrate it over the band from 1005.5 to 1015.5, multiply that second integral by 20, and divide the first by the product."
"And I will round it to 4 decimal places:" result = 0.0435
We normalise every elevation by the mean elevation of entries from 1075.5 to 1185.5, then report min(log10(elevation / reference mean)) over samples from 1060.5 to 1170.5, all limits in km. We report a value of -0.22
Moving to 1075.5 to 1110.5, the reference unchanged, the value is -0.22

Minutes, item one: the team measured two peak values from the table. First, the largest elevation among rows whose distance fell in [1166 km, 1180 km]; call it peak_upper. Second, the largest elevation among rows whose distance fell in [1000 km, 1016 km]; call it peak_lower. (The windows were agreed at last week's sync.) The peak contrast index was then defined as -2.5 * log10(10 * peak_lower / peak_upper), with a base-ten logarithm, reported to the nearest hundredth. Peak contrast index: -2.78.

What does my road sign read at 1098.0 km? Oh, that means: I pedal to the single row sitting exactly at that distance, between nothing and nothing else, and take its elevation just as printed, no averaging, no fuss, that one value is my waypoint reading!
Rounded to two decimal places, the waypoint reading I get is 11.68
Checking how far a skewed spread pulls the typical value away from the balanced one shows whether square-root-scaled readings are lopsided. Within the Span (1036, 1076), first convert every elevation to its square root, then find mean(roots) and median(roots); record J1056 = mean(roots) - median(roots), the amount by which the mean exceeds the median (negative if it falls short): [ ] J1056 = 0.007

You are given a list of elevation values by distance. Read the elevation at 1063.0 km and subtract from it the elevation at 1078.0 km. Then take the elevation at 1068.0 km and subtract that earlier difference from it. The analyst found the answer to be 20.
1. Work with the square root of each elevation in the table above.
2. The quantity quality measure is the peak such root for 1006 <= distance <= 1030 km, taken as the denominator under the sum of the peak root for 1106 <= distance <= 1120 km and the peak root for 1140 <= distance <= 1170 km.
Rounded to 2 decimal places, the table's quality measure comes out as 1.97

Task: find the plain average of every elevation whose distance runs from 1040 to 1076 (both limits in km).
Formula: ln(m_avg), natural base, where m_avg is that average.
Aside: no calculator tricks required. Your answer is 2.94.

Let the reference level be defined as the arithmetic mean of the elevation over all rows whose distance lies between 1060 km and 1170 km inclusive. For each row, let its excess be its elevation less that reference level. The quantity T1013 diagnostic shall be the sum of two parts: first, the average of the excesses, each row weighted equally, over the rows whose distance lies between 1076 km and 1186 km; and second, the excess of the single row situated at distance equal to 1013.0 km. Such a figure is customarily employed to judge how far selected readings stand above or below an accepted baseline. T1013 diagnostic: 1.7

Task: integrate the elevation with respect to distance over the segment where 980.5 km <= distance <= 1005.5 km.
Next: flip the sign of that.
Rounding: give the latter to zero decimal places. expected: -547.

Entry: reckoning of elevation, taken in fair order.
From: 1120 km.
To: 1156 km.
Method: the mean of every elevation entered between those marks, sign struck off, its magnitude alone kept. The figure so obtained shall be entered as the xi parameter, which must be 17.5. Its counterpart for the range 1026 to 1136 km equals 17.6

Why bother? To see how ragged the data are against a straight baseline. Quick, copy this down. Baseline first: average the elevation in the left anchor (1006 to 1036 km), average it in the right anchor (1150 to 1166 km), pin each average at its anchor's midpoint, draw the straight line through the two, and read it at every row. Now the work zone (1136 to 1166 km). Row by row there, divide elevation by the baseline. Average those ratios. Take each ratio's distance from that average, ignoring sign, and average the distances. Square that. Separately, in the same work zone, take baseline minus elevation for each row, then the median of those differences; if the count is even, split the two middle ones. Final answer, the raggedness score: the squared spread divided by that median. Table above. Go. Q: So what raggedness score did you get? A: -0.009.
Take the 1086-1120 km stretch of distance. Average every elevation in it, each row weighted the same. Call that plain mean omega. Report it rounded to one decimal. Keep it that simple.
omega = 15.3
